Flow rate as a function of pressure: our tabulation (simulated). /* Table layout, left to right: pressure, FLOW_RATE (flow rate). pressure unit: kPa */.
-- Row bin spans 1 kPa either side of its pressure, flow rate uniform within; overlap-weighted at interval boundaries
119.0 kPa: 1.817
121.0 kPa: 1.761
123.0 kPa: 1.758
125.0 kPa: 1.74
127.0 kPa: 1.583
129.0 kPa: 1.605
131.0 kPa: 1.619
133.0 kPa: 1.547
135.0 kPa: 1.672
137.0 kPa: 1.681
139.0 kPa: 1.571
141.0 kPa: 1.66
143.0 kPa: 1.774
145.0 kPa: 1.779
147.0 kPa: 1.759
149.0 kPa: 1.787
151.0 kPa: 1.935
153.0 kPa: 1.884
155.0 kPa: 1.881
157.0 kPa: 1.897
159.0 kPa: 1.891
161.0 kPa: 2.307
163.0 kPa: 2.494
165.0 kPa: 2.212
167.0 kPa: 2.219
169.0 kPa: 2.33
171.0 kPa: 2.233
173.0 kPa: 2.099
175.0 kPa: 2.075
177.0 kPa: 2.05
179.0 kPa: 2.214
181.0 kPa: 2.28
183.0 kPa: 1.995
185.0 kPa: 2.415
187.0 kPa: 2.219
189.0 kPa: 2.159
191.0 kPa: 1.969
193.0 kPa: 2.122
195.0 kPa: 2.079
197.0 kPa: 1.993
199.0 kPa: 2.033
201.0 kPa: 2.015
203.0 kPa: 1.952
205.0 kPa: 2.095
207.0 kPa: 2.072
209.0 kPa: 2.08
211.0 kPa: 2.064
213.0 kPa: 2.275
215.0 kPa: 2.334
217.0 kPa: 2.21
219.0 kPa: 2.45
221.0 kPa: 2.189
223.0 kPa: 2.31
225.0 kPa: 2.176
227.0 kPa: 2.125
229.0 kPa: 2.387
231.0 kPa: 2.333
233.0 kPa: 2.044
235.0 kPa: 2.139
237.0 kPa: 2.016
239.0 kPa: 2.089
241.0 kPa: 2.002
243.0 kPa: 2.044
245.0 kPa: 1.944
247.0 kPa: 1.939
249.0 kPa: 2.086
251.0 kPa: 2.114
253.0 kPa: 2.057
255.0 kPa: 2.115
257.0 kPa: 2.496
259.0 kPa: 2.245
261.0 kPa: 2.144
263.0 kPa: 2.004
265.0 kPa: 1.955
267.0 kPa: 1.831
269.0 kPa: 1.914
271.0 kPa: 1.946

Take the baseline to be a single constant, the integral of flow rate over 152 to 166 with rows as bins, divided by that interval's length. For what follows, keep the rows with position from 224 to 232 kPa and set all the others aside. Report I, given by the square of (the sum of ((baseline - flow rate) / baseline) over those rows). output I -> 0.11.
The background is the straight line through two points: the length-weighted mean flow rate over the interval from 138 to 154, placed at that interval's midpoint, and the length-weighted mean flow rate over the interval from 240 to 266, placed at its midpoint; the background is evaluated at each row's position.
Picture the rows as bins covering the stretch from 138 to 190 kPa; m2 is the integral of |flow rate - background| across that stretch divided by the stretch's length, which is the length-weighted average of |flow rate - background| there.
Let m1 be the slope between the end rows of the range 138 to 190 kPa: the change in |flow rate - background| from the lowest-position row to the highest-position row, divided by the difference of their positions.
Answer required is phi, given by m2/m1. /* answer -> 142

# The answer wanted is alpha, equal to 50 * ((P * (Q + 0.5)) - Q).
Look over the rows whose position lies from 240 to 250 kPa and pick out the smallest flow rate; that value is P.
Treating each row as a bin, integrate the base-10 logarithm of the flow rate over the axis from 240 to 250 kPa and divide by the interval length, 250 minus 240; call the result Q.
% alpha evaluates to 63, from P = 1.939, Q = 0.302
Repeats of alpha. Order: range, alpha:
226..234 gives 69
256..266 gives 65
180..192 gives 65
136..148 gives 46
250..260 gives 70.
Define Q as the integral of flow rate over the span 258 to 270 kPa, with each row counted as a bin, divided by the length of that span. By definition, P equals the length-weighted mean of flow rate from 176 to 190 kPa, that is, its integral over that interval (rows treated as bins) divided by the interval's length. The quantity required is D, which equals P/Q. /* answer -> 1.09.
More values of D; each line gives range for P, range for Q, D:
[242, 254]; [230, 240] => 0.96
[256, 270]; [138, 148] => 1.22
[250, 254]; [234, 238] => 1.00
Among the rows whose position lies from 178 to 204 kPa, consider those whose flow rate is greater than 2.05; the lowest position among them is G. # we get 179.0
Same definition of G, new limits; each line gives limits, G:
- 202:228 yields 205.0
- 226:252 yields 227.0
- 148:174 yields 161.0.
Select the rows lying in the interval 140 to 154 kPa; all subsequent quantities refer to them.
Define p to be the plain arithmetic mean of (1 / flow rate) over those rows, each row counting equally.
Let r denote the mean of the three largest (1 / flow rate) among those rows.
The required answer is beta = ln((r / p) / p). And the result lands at 0.62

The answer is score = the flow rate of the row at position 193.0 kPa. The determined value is 2.122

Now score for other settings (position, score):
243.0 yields 2.044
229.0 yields 2.387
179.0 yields 2.214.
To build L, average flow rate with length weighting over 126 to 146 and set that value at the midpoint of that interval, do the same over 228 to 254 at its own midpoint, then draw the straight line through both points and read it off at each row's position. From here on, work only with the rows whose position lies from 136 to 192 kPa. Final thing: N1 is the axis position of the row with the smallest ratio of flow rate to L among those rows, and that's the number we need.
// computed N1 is 139.0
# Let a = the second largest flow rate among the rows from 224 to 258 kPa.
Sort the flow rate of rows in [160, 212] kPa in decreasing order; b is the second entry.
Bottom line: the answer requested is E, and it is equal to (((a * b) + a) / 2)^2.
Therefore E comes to 16.6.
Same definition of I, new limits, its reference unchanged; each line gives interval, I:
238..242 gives 0.00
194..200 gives 0.00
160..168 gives 0.19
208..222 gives 0.25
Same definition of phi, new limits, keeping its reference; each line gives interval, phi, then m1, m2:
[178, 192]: -13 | -0.02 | 0.29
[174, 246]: -133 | 0.00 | 0.19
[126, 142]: -46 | 0.00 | 0.12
